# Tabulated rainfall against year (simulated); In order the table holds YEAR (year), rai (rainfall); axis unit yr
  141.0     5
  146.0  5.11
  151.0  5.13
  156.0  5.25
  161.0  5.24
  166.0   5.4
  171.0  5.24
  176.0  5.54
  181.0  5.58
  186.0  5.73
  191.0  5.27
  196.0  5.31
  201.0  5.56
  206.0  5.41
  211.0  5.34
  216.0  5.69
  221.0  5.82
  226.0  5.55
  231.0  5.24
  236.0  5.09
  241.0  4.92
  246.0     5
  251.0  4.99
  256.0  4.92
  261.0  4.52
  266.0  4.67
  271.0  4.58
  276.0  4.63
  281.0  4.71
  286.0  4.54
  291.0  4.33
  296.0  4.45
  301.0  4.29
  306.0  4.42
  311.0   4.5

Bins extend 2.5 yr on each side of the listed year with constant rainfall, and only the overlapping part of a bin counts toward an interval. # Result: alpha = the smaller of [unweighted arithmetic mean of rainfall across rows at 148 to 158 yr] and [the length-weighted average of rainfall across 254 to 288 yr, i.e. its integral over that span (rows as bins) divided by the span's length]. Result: 4.65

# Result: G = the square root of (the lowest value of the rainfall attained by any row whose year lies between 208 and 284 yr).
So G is 2.13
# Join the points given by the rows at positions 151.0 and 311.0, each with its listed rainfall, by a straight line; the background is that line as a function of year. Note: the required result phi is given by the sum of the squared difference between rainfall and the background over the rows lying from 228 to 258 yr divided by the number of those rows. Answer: 0.08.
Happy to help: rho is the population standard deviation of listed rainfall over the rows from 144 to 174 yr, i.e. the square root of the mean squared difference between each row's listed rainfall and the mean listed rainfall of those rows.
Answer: 0.09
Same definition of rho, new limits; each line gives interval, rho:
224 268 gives 0.28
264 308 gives 0.14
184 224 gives 0.20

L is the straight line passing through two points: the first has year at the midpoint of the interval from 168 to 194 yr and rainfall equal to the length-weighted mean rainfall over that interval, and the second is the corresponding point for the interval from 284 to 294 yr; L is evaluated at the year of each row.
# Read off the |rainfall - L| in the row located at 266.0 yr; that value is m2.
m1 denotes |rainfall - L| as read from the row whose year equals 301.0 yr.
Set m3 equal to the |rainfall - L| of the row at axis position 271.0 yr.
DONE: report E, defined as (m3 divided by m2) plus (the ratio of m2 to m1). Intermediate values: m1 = 0.0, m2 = 0.019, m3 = 0.02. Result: 2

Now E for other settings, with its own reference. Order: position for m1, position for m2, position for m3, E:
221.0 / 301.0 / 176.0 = 1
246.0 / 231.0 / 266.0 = 2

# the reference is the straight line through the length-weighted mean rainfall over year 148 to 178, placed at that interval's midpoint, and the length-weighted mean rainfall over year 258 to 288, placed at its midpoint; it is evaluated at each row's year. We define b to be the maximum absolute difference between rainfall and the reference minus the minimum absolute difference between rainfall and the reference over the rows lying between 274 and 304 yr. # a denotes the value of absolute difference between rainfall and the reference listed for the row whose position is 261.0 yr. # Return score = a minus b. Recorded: 0.00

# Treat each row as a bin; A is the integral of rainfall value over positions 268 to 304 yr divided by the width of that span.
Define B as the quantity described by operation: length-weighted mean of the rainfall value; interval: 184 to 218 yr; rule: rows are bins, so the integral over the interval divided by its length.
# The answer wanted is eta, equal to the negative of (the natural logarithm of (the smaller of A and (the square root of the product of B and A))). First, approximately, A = 4.51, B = 5.5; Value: -1.51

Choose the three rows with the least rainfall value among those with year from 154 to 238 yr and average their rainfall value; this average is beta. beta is 5.2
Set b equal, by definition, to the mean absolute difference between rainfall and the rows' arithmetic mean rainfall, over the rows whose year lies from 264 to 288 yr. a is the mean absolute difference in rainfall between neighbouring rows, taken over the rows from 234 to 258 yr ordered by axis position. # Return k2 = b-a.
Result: -0.030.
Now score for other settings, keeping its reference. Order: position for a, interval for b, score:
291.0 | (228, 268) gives -0.18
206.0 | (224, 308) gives -0.26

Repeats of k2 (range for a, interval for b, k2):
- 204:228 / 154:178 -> -0.096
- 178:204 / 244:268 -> -0.045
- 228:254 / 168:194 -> 0.071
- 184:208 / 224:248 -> -0.037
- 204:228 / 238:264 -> -0.065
